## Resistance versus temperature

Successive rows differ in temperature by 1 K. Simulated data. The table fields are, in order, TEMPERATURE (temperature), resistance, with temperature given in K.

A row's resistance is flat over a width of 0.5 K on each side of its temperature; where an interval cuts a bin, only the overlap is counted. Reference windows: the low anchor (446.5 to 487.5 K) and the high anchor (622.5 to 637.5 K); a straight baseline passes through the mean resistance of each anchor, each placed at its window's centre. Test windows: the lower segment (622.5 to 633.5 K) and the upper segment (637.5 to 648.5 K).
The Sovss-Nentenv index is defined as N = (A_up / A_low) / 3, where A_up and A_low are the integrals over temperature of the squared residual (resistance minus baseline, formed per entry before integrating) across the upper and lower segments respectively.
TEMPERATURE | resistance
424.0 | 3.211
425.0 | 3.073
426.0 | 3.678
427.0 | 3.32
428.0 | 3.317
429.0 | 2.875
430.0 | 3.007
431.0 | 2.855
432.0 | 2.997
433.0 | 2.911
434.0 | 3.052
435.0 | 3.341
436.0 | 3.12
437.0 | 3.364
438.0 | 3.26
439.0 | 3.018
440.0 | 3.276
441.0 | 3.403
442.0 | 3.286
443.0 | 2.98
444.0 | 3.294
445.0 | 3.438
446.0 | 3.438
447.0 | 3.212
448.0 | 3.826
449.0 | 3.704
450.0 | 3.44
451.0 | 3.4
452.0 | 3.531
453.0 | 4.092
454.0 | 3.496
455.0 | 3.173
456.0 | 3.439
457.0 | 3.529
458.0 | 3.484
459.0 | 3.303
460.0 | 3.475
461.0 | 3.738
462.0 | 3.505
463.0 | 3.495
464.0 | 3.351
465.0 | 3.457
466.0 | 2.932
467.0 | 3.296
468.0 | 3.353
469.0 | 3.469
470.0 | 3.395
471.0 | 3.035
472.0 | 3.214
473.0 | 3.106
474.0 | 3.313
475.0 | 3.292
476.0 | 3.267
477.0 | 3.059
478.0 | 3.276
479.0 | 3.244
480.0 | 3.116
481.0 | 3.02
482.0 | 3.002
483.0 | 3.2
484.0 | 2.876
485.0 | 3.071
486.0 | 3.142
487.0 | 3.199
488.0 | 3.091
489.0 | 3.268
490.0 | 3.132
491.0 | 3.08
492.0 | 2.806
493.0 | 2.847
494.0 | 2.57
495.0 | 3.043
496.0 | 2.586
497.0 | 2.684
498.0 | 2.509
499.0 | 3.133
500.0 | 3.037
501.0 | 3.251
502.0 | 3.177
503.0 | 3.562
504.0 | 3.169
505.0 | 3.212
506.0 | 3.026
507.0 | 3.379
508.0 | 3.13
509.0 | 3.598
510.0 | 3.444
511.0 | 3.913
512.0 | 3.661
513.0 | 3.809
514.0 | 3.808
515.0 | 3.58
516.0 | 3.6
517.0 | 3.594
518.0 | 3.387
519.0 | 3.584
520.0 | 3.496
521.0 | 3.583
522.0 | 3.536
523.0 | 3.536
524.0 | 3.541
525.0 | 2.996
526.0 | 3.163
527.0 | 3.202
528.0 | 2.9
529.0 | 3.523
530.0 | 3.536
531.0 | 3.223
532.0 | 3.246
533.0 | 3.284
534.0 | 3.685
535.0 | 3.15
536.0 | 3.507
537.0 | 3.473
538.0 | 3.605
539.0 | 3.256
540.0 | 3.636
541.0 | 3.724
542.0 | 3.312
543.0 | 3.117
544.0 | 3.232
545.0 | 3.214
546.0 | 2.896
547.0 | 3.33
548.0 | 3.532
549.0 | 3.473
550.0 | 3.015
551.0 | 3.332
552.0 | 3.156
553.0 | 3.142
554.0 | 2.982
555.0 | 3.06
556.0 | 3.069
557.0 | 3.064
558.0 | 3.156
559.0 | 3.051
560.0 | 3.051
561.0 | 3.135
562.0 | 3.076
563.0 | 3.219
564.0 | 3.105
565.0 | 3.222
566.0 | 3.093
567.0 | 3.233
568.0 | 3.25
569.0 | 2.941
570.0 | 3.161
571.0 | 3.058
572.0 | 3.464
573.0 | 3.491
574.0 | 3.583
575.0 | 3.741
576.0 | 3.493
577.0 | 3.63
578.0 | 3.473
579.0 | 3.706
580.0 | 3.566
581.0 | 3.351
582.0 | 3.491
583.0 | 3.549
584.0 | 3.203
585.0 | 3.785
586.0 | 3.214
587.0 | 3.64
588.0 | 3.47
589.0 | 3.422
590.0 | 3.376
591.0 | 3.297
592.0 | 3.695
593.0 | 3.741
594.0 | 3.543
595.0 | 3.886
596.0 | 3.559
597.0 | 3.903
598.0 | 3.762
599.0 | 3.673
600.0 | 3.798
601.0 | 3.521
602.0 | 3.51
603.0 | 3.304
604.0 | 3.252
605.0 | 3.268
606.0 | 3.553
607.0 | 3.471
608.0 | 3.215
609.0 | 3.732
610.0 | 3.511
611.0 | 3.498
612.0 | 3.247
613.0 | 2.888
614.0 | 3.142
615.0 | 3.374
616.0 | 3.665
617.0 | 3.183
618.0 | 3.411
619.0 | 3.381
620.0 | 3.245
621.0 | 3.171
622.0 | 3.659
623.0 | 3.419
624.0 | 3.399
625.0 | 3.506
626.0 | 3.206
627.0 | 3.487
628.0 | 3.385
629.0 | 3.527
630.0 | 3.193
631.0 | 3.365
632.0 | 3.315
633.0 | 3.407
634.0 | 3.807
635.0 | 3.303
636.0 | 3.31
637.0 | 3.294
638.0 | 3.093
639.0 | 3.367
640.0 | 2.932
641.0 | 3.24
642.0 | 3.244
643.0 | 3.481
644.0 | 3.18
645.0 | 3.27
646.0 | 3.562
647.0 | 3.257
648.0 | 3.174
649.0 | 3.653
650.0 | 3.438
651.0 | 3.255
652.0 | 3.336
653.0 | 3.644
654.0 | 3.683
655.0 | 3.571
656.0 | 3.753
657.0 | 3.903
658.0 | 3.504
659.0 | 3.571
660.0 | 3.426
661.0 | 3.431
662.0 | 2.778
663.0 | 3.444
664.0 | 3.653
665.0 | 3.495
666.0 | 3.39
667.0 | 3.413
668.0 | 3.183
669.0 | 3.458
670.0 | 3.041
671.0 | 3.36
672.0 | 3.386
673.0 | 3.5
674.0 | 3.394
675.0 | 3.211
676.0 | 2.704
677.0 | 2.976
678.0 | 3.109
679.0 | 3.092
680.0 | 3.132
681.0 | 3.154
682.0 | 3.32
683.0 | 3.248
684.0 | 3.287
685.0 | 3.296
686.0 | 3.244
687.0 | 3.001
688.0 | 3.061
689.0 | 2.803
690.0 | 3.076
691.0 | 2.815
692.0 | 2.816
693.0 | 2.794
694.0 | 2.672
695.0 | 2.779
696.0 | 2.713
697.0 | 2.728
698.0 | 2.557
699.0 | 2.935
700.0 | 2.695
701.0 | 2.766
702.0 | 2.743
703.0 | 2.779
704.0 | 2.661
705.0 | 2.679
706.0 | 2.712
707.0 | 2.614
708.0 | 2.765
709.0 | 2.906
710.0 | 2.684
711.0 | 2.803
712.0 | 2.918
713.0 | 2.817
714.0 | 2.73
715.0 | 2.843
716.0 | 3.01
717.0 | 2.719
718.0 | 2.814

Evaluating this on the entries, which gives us 1.4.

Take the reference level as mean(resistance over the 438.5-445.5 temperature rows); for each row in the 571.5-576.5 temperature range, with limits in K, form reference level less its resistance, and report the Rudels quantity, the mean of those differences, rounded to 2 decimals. -0.31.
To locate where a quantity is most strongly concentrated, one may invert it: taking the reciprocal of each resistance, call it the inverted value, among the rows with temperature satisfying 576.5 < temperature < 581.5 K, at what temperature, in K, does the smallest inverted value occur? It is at 579.0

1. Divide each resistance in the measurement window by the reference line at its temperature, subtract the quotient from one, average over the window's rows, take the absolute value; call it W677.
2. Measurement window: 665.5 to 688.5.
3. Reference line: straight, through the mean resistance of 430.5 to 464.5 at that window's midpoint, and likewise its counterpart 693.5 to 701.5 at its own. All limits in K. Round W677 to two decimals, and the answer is 0.16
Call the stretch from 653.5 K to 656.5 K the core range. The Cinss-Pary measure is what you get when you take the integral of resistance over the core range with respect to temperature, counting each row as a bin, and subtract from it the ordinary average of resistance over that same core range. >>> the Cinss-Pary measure 7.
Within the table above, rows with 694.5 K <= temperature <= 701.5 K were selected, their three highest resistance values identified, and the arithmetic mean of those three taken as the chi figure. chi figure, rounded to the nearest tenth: 2.8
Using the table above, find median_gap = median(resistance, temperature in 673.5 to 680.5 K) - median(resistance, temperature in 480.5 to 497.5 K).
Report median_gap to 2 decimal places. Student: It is 0.07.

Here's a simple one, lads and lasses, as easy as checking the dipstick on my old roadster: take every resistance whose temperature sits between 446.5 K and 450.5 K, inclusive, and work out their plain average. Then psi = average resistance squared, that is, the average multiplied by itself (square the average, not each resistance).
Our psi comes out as 13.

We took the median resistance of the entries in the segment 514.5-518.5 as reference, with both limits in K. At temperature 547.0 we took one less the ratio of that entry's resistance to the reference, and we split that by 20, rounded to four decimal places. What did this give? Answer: 0.0036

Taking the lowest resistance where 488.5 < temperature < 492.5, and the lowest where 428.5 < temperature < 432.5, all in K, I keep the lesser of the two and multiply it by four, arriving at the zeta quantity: 11.2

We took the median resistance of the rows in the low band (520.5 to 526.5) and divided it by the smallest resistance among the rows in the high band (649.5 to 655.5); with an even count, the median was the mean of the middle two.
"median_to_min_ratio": 1.09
